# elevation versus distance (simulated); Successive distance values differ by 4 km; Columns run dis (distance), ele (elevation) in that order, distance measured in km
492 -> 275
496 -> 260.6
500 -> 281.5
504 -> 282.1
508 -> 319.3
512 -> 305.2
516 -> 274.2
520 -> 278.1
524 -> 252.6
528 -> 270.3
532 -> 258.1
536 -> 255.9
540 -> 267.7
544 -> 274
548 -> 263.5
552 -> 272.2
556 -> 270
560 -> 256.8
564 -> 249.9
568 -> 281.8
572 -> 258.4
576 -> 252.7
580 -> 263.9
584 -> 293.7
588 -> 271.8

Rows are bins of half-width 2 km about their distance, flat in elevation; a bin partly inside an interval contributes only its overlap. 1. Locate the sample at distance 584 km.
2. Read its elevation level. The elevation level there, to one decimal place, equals 293.7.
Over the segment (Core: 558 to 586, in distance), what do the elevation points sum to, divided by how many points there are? 265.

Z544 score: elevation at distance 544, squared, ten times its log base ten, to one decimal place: 48.8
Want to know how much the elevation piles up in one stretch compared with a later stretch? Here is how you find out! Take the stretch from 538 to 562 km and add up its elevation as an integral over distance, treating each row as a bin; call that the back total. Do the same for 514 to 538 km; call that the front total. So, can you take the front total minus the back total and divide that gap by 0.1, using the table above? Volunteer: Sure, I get -600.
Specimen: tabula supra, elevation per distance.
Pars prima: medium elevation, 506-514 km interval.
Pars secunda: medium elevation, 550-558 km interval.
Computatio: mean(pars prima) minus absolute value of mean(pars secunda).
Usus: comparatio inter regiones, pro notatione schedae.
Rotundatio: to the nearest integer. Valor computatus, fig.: 41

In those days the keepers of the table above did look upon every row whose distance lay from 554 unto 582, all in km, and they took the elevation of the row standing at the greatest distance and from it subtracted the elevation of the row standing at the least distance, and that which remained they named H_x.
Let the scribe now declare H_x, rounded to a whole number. -6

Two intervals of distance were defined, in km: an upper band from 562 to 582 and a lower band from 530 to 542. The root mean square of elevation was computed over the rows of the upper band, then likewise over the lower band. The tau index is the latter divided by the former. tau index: 1.00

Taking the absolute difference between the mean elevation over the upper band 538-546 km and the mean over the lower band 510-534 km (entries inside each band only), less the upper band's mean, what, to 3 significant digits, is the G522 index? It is -269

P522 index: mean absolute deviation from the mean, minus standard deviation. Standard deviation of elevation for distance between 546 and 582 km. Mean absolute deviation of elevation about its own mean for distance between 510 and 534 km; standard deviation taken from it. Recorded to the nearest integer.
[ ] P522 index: 3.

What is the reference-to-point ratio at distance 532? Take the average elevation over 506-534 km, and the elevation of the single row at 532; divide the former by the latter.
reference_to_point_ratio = 1.08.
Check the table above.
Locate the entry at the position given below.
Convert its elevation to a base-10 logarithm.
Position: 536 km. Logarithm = 2.41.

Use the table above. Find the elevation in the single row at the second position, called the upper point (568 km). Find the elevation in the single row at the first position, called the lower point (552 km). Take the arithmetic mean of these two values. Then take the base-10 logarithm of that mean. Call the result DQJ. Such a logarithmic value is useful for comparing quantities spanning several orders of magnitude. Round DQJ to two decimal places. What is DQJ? 2.44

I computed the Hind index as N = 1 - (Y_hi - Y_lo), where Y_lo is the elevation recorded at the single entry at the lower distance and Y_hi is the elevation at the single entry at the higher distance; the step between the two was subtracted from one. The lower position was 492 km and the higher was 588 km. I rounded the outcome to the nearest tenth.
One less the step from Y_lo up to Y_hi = 4.2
